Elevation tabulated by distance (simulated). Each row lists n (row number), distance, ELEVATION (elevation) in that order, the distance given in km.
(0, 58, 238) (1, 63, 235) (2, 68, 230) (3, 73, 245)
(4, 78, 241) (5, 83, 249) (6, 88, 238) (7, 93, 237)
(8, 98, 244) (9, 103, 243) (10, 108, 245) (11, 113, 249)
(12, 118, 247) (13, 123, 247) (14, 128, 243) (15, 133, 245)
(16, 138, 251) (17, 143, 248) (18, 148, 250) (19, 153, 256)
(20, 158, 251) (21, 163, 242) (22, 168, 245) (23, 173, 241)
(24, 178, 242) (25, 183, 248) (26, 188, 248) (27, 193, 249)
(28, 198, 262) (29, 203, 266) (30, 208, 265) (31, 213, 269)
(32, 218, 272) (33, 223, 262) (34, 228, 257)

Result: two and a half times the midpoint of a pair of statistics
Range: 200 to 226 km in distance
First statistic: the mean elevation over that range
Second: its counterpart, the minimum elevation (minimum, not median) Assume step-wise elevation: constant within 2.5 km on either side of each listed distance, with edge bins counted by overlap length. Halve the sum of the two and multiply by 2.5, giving 661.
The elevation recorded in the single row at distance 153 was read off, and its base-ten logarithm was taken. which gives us 2.41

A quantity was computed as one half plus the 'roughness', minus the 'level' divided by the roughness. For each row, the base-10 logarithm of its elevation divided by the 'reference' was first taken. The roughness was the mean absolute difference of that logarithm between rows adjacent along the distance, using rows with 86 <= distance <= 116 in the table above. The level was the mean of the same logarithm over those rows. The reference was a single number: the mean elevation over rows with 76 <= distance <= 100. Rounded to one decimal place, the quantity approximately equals 0.2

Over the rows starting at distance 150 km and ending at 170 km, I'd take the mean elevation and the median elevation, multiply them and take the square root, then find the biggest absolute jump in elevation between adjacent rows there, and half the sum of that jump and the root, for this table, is 129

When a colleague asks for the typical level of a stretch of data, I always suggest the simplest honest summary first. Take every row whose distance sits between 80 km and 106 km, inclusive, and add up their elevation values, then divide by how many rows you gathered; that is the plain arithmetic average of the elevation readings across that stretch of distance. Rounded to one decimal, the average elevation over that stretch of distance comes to 242.2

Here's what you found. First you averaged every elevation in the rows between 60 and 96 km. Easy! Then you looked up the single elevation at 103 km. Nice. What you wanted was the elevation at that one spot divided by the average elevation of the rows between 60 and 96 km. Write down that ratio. 1.02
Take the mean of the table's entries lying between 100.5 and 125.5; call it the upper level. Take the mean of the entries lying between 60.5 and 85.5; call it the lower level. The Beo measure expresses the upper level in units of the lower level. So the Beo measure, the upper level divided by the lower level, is 1.03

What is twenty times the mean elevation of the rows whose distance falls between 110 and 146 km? 4943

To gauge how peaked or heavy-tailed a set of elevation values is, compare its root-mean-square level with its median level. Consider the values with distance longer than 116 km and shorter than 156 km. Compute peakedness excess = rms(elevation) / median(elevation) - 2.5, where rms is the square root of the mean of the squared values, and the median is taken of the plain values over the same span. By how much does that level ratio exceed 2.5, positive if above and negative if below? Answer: -1.496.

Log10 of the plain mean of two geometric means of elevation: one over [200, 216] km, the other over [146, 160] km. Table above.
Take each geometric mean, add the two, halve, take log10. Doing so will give 2.41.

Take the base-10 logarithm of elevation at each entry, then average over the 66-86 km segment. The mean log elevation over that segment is 2.38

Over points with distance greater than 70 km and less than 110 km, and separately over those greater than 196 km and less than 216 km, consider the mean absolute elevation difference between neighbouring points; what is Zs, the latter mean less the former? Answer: -2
